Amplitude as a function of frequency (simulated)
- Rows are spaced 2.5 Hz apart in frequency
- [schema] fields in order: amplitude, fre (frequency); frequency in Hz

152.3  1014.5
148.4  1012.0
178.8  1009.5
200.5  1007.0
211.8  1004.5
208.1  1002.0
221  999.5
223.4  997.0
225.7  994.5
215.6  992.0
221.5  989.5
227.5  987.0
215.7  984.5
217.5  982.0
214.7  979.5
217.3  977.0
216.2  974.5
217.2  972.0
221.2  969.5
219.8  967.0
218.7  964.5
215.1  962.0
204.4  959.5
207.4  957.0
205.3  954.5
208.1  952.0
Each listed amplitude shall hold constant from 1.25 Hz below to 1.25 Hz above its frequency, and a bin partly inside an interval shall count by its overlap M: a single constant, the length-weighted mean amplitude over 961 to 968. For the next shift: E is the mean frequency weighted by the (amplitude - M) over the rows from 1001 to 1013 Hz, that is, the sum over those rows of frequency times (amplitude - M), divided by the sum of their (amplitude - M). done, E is 1009.7 Hz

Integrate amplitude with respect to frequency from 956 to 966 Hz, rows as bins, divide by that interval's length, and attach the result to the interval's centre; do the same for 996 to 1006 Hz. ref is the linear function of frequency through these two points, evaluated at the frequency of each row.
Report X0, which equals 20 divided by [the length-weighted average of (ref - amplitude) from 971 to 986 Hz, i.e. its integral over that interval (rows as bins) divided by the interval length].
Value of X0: -6.2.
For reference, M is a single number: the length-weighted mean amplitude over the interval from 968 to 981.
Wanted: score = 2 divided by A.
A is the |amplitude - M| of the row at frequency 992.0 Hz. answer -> 1.1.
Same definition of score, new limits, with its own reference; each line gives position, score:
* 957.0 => 0.2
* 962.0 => 0.9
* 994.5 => 0.2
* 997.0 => 0.3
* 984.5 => 1.2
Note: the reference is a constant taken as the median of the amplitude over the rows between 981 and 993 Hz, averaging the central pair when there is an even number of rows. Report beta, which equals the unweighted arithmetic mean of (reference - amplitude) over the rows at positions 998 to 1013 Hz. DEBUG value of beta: 23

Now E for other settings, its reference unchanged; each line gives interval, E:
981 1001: 993.4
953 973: 955.8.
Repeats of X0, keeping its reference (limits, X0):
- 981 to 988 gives -3.3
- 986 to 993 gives -2.8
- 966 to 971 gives -2.5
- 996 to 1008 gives 7.7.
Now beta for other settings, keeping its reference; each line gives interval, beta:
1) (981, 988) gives -3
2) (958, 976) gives 1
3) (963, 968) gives -2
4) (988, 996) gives -3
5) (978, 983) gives 1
